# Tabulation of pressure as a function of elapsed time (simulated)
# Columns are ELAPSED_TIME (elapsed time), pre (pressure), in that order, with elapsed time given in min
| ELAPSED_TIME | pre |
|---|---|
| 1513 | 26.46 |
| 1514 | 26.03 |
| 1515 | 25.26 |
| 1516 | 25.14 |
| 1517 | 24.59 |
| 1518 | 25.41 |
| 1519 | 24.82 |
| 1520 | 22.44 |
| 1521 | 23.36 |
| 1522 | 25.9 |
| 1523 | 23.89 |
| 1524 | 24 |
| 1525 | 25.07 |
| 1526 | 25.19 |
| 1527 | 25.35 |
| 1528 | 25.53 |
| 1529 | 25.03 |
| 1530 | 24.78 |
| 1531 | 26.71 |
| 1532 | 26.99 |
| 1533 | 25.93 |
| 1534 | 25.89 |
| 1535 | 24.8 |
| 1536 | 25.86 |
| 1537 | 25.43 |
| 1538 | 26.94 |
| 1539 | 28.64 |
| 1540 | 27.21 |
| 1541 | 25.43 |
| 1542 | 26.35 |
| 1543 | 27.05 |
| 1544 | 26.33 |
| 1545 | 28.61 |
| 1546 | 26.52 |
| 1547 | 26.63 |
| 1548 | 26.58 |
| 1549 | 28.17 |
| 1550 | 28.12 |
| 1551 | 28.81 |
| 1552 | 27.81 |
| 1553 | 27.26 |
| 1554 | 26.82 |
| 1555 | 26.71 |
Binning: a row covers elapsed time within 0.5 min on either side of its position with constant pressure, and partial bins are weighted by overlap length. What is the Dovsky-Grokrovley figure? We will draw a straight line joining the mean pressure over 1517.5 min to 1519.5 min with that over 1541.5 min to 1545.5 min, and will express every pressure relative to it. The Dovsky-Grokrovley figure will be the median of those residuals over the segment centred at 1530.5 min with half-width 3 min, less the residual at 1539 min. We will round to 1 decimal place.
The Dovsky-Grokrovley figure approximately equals -2.2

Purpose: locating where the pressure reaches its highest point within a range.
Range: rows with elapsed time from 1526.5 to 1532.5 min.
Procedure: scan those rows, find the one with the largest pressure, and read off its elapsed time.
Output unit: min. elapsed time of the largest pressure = 1532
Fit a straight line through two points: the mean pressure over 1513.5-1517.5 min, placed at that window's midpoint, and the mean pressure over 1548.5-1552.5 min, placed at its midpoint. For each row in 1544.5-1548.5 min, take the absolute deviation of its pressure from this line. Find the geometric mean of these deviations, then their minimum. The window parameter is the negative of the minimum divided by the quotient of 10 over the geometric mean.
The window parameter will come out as -0.10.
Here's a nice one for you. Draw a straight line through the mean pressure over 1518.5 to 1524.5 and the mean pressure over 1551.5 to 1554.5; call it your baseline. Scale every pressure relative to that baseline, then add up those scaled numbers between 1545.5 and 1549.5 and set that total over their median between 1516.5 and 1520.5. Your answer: 3.9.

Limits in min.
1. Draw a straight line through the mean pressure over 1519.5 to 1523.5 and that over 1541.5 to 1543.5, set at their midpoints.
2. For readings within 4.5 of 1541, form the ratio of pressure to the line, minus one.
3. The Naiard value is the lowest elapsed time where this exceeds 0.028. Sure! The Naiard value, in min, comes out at 1538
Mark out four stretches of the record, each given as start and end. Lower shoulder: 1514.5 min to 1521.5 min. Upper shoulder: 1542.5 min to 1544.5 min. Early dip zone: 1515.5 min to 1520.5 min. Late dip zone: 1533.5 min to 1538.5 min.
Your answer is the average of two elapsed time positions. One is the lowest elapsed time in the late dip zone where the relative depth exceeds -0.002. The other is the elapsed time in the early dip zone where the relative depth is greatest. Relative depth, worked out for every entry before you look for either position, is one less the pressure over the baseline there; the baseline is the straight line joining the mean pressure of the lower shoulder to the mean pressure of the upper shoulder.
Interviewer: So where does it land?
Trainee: 1527.0 min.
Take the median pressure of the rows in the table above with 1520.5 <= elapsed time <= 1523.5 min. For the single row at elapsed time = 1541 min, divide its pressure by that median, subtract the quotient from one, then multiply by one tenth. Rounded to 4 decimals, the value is -0.0064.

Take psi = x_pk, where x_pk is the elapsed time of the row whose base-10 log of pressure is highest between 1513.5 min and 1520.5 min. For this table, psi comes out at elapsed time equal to 1514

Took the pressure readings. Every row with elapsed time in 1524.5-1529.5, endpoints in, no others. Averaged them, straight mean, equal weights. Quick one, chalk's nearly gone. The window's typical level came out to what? 25.2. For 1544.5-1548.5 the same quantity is 27.1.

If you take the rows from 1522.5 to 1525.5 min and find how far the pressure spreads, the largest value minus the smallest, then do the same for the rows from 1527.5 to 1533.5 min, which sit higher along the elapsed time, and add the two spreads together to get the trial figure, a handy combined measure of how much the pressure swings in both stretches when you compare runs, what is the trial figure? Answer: 3.4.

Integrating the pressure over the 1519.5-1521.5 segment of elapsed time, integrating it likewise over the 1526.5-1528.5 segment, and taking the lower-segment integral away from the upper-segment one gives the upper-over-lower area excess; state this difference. 5.1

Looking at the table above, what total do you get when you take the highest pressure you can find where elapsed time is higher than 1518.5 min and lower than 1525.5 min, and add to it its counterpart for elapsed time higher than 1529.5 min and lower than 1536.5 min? 52.89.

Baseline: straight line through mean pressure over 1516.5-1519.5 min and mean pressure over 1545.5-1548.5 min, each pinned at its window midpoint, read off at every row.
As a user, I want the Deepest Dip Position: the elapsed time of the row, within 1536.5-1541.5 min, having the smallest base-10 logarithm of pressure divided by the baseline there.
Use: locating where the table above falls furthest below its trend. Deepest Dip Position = 1541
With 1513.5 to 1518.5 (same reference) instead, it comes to 1517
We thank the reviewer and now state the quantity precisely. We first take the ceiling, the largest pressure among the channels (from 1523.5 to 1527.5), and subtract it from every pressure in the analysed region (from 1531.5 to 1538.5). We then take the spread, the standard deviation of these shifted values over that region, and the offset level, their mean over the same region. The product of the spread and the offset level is 0.5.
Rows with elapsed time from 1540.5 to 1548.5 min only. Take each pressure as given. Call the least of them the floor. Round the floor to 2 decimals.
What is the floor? 25.43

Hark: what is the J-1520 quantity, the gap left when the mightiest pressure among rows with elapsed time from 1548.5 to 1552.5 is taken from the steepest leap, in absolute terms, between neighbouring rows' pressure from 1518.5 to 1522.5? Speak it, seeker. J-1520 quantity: -26.3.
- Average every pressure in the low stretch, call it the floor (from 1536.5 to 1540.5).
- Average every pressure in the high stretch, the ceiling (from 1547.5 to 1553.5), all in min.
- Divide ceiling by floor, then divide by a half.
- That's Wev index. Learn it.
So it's 2.05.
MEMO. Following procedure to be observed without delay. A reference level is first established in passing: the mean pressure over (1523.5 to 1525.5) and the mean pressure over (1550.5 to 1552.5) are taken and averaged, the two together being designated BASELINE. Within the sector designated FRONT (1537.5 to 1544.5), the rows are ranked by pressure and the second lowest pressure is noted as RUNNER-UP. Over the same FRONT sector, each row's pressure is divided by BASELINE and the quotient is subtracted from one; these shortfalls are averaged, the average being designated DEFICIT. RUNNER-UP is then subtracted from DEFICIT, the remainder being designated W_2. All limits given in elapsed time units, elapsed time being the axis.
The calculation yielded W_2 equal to -26.3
